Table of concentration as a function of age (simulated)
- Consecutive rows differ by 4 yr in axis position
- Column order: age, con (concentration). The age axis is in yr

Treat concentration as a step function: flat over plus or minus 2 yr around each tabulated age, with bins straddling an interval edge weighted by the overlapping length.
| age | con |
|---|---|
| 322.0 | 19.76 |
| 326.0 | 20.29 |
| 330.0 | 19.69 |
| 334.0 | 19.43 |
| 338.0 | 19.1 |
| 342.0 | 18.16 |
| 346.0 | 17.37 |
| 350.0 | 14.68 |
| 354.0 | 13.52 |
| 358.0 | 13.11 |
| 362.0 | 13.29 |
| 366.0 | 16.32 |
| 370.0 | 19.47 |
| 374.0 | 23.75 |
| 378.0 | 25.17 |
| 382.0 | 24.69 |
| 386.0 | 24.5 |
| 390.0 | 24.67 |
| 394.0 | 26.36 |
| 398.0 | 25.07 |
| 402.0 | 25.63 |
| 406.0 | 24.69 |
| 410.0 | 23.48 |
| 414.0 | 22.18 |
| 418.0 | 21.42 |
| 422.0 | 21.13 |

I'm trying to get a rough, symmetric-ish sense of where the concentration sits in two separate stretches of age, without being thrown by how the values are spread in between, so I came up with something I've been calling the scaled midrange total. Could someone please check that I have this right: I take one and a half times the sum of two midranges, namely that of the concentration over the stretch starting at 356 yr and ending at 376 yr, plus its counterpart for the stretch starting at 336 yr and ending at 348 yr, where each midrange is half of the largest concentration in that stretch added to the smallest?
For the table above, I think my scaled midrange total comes 55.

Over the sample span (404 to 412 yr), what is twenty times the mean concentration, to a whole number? 482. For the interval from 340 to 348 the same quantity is 355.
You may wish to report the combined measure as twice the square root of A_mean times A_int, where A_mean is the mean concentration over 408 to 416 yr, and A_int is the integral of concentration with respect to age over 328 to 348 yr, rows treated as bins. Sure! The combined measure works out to 185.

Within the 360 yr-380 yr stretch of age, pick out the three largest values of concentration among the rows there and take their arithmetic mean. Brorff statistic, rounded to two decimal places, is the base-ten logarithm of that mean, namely 1.36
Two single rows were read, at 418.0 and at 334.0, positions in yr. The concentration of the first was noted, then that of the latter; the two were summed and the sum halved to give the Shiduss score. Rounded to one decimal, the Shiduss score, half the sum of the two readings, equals 20.4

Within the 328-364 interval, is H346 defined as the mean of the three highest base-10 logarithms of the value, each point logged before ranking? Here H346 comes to 1.29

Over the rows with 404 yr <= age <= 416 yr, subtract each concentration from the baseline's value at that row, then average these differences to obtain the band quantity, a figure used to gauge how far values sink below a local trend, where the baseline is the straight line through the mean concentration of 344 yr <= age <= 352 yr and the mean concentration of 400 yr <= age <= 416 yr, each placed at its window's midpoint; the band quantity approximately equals 0.8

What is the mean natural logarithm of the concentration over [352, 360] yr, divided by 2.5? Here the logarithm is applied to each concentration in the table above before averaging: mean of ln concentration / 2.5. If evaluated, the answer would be 1.04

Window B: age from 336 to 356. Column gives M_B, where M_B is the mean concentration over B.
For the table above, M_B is 16.6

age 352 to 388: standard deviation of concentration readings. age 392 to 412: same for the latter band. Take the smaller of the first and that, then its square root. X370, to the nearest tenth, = 1.0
